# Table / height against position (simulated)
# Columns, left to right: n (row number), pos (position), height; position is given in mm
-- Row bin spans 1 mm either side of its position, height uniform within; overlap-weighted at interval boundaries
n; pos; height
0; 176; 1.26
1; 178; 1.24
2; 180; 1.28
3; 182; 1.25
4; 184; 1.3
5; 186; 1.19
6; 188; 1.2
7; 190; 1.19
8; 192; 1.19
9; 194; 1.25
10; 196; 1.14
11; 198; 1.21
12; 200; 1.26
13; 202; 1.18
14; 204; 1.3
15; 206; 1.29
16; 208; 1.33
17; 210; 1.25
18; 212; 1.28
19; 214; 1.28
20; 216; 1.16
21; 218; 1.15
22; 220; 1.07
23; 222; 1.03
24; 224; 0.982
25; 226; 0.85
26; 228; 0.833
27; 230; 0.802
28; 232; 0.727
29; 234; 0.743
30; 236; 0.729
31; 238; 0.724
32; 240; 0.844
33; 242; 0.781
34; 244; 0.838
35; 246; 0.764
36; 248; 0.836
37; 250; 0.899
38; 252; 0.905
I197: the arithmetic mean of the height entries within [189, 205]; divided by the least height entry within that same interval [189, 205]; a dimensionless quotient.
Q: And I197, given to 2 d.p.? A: 1.07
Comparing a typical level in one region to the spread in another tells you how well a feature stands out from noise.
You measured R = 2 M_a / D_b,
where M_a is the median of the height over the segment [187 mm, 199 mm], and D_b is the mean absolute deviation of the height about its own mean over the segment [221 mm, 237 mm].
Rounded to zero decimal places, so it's 27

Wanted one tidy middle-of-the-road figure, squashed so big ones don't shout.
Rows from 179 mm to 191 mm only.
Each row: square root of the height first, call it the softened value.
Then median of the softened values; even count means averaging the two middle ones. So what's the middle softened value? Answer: 1.11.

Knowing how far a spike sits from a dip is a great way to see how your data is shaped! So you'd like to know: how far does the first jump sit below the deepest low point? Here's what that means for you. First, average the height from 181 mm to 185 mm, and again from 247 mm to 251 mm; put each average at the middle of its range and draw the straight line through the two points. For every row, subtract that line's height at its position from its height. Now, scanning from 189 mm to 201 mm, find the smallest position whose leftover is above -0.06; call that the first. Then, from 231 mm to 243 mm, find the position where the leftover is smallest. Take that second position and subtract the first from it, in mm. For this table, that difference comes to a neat 42 mm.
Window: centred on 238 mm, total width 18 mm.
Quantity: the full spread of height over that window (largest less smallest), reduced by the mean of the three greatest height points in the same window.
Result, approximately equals -0.71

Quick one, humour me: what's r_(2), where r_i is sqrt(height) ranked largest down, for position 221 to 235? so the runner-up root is 0.99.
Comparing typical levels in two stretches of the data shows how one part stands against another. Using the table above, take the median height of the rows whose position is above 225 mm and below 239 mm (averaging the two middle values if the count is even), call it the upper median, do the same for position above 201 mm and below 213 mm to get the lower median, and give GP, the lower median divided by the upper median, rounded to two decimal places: 1.73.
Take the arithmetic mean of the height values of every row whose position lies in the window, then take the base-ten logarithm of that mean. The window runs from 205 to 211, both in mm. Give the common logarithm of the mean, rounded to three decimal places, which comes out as 0.111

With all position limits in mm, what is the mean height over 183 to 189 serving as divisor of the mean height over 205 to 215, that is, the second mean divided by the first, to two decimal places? 1.05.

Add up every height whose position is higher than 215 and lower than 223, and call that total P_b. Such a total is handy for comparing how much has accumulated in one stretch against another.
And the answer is 4.4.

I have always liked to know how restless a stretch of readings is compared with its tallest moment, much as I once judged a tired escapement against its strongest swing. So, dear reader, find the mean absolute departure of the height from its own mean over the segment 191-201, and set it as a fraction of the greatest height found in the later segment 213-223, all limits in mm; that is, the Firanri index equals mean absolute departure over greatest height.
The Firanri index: 0.028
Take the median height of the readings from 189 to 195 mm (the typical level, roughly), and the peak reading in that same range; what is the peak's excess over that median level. 0.060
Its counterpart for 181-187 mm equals 0.050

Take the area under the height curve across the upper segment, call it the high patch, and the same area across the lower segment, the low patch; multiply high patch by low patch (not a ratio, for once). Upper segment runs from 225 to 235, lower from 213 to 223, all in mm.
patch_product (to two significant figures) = 90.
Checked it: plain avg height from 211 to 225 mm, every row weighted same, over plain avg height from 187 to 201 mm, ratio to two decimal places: 0.94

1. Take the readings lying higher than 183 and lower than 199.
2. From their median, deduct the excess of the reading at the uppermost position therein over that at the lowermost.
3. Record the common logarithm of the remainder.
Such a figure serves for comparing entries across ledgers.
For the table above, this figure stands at 0.11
